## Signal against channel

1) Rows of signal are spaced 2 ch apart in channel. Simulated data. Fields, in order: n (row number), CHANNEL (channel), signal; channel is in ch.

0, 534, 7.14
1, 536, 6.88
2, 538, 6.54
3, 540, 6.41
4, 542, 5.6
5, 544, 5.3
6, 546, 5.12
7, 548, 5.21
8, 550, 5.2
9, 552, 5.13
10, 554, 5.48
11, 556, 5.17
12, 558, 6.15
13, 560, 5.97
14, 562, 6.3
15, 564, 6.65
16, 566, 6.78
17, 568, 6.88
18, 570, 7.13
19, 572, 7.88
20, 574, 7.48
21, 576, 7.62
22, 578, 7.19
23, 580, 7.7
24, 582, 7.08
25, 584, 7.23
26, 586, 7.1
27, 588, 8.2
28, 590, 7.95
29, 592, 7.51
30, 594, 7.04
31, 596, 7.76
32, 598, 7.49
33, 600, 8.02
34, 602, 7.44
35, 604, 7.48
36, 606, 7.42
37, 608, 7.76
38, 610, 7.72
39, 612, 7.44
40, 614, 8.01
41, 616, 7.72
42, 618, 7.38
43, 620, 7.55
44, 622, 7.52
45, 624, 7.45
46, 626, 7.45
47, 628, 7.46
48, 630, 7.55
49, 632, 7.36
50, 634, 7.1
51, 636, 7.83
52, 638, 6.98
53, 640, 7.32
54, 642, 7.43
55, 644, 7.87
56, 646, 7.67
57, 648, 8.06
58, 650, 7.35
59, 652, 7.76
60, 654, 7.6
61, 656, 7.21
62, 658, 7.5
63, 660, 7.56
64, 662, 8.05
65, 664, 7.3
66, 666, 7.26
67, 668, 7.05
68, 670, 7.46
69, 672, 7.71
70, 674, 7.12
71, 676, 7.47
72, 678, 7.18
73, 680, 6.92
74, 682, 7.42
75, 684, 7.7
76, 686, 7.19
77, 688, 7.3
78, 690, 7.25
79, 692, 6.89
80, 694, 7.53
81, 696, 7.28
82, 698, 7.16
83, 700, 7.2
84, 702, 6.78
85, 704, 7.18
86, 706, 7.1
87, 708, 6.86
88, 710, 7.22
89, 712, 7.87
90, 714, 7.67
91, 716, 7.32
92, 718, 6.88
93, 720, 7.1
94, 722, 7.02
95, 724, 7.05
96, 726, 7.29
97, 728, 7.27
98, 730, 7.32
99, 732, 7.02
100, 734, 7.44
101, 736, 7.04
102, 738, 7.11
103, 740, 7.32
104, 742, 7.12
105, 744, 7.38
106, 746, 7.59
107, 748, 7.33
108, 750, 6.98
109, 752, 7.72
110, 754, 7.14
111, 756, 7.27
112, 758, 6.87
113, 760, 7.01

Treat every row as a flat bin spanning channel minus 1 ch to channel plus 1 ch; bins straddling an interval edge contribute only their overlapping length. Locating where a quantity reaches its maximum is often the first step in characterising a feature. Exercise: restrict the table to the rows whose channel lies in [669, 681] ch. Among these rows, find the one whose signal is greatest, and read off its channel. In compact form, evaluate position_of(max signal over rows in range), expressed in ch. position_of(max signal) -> 672 ch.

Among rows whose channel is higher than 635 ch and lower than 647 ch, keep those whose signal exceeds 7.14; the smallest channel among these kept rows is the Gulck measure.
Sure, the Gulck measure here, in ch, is 636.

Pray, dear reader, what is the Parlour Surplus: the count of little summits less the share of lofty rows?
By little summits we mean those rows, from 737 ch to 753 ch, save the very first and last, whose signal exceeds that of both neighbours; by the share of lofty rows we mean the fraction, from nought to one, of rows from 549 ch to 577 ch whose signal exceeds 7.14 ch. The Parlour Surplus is 1.8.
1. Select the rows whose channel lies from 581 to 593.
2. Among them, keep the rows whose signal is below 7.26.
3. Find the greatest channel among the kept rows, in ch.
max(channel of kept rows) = 586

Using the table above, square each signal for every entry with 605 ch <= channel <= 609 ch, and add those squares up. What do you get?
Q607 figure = 115.3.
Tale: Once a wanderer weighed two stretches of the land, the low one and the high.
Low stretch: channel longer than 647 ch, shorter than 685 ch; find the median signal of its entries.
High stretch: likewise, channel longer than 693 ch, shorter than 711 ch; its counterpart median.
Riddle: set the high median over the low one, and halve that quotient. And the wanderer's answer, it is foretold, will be 0.481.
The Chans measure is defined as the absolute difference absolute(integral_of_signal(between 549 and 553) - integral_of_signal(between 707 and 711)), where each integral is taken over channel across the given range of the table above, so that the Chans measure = 7.5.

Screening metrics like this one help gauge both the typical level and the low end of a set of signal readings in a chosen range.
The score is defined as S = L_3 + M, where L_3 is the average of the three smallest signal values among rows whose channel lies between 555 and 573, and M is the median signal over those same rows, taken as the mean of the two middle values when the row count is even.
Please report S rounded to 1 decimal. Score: 12.4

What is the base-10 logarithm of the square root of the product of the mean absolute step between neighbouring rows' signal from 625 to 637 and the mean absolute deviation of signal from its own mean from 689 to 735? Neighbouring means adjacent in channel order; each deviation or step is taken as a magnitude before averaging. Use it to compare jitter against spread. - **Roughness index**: -0.654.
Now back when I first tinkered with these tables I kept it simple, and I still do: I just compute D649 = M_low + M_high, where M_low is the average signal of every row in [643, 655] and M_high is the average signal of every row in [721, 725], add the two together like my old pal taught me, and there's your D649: 14.8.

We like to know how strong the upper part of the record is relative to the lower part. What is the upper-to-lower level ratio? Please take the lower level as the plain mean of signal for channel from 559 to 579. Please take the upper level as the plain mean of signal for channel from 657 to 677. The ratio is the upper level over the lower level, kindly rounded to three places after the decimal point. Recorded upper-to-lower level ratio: 1.066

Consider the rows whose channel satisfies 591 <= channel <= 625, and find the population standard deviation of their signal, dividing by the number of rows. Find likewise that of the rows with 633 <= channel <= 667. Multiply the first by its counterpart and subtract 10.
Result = -9.93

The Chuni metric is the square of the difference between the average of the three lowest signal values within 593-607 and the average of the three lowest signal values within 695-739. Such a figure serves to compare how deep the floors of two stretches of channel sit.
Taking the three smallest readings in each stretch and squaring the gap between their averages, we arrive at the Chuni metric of 0.212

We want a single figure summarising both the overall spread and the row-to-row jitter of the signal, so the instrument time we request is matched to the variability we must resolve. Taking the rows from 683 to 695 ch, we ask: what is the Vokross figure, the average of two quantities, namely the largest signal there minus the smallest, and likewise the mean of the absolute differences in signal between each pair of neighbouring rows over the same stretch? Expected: 0.57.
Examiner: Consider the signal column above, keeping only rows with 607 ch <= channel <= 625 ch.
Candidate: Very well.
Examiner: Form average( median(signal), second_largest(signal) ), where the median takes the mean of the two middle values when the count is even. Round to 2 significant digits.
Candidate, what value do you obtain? 7.7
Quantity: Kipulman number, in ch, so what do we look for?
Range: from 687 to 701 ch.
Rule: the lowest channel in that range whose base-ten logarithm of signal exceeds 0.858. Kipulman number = 688 ch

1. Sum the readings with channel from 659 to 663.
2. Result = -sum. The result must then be -15.6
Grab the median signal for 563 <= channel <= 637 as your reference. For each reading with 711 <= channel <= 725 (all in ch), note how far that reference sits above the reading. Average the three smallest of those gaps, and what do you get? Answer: -0.1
